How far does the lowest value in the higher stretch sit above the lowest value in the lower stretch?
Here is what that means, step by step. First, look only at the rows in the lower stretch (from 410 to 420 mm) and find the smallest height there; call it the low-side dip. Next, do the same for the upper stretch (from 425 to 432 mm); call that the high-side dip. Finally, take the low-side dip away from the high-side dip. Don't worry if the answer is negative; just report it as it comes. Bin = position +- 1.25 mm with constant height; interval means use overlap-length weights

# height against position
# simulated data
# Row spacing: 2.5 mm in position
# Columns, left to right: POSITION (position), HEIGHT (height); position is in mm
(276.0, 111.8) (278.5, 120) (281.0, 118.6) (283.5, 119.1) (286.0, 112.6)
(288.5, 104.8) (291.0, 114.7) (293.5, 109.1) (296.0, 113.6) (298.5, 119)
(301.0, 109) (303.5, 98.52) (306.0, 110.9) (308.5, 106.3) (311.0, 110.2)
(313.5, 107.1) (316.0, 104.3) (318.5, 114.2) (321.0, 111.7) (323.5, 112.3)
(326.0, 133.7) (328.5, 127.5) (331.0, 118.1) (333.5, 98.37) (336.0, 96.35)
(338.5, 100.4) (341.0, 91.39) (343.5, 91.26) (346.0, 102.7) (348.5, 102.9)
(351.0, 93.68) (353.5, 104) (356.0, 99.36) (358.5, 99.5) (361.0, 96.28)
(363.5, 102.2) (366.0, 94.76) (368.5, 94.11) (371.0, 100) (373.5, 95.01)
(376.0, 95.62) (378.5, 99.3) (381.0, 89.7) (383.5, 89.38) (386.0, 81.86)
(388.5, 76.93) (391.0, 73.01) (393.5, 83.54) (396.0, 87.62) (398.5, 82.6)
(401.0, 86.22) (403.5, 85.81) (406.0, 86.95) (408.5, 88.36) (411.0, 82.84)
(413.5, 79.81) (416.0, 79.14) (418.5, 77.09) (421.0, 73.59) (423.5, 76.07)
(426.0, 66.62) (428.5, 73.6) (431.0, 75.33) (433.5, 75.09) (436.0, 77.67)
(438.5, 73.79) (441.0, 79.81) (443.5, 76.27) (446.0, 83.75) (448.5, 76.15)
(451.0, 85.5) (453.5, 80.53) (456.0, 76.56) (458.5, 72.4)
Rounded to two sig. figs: -10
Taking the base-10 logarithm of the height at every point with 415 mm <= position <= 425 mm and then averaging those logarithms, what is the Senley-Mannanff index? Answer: 1.88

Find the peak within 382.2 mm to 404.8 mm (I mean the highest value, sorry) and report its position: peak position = 383.5 mm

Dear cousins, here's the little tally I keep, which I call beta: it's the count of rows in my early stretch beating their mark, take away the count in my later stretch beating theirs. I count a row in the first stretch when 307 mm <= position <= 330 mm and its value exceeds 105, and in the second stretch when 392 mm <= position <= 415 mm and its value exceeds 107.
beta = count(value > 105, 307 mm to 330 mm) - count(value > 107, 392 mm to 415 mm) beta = 8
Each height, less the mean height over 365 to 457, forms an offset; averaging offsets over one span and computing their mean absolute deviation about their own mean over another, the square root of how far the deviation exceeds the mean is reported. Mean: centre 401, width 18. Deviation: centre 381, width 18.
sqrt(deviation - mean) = 1.7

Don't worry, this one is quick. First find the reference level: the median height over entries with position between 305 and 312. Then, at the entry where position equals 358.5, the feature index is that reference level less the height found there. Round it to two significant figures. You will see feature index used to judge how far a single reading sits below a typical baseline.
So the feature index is 11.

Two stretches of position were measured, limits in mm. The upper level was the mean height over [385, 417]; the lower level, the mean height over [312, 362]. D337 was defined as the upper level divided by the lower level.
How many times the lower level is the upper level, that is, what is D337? 0.79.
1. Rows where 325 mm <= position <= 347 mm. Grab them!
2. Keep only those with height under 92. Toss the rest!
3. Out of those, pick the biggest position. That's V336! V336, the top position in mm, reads 343.5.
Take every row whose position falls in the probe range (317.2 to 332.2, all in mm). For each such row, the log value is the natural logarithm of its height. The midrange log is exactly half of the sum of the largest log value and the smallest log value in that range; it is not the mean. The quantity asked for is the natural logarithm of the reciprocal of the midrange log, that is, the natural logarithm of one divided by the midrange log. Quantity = -1.57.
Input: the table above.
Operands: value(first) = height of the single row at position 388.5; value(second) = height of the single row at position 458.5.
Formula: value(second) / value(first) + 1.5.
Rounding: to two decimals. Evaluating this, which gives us 2.44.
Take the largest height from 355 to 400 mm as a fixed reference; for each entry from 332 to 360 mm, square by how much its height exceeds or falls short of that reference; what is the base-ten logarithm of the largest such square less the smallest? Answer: 2.08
